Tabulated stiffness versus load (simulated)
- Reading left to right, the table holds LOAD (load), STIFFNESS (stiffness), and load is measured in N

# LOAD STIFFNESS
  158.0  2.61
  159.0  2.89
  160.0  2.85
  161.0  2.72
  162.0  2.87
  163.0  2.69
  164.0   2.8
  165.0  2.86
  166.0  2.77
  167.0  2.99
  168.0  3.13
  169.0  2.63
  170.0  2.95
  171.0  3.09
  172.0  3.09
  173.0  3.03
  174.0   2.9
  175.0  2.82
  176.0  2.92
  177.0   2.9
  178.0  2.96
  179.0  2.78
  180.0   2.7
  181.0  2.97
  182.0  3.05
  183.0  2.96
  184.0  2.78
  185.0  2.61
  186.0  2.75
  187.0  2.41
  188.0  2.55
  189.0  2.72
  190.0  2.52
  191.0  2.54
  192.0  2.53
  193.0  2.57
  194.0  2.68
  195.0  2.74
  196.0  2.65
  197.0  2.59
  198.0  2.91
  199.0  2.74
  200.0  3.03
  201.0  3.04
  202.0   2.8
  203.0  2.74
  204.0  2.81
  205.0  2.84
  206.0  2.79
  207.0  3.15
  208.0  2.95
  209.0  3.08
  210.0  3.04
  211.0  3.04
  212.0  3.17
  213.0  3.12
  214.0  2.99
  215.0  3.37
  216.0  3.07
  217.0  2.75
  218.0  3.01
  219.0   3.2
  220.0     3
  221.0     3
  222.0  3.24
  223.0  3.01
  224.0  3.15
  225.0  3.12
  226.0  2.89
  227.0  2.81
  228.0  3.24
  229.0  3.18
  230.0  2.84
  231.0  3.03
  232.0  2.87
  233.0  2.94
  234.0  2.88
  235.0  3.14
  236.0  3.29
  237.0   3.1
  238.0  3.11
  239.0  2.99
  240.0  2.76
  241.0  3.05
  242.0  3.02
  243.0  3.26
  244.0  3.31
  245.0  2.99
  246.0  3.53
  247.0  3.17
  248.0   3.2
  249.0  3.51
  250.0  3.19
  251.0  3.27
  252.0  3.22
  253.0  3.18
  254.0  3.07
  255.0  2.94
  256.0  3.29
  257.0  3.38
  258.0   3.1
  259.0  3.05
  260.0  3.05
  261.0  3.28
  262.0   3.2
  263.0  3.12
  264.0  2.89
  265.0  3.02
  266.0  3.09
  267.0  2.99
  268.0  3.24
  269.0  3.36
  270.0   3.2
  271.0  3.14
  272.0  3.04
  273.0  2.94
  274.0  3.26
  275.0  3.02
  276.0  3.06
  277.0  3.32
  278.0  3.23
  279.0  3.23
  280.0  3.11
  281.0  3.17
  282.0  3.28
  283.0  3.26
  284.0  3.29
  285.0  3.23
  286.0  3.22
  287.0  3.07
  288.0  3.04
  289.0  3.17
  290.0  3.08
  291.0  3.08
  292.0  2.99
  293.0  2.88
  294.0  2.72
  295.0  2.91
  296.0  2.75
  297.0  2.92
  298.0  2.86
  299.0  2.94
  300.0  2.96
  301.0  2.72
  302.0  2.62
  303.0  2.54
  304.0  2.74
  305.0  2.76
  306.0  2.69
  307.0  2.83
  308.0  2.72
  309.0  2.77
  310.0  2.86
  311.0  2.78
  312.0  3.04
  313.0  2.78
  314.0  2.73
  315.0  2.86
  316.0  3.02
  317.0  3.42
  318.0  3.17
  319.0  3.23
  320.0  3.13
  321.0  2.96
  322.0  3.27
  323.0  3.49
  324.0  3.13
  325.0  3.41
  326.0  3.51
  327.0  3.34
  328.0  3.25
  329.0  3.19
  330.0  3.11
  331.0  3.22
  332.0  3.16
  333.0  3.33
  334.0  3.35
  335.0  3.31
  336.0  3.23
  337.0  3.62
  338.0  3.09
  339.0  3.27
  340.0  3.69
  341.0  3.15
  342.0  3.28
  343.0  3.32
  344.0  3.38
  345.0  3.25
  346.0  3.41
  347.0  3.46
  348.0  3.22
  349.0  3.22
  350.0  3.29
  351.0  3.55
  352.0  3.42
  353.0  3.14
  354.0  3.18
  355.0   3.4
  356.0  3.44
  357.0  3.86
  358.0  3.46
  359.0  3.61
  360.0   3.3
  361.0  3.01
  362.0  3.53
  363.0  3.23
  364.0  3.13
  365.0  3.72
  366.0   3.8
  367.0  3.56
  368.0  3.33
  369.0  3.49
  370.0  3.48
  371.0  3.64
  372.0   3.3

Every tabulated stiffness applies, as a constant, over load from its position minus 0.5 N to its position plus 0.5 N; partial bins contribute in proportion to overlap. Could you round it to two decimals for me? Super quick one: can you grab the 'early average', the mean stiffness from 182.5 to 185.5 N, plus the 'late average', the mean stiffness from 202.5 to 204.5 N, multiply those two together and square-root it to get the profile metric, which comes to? 2.78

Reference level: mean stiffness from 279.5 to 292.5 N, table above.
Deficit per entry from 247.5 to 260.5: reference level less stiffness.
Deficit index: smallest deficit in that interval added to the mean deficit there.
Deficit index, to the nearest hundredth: -0.39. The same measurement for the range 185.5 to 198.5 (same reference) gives 0.77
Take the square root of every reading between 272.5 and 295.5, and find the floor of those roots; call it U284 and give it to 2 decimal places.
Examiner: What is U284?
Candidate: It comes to 1.65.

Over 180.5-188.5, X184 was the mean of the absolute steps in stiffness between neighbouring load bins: 0.16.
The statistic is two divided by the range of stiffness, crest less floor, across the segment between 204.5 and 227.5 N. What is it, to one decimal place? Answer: 3.2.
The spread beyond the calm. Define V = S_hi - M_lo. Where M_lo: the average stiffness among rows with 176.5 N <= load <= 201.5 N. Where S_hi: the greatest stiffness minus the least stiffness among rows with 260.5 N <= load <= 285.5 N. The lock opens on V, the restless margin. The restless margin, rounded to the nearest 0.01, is -2.28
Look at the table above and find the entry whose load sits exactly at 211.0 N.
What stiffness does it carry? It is 3.04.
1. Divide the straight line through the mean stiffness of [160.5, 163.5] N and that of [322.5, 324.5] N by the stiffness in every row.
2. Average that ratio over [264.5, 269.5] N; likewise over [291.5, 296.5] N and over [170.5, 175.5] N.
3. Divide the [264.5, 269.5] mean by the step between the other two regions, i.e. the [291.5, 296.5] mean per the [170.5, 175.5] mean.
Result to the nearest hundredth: 0.83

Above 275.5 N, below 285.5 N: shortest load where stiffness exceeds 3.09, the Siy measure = 277.0 N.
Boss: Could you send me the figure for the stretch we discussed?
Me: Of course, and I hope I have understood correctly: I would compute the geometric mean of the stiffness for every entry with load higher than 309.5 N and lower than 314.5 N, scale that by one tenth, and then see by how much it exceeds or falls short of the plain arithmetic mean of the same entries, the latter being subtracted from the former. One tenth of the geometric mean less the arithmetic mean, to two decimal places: -2.55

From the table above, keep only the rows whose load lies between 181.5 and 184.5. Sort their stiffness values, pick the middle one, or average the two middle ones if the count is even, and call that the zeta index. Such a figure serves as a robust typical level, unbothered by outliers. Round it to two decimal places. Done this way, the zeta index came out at 2.96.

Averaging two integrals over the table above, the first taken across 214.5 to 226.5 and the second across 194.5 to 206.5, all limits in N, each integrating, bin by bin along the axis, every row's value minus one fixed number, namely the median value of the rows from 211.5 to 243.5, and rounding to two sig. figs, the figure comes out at -1.2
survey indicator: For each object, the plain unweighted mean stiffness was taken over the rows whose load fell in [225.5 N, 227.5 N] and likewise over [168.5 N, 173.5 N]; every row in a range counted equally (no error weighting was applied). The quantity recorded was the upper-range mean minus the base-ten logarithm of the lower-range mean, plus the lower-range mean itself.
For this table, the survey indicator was 5.3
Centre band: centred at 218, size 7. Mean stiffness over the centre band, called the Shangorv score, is 3.06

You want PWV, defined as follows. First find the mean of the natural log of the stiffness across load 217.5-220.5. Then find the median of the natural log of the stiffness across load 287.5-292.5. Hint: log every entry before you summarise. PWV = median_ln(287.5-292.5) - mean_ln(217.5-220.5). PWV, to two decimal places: 0.00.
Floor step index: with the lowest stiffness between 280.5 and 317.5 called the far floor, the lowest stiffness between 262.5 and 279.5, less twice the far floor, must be -2.2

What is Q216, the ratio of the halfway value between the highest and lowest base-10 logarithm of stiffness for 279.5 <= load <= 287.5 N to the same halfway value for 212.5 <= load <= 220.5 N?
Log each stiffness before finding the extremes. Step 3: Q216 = 1.04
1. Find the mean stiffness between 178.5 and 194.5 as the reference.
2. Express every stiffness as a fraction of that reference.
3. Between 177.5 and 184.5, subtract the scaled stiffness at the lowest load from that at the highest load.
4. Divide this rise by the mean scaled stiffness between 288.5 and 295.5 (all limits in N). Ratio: -0.06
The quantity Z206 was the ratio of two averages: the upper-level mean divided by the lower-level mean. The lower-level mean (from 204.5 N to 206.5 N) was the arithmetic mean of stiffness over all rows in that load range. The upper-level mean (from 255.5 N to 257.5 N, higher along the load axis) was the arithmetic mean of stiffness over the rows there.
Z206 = 1.18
